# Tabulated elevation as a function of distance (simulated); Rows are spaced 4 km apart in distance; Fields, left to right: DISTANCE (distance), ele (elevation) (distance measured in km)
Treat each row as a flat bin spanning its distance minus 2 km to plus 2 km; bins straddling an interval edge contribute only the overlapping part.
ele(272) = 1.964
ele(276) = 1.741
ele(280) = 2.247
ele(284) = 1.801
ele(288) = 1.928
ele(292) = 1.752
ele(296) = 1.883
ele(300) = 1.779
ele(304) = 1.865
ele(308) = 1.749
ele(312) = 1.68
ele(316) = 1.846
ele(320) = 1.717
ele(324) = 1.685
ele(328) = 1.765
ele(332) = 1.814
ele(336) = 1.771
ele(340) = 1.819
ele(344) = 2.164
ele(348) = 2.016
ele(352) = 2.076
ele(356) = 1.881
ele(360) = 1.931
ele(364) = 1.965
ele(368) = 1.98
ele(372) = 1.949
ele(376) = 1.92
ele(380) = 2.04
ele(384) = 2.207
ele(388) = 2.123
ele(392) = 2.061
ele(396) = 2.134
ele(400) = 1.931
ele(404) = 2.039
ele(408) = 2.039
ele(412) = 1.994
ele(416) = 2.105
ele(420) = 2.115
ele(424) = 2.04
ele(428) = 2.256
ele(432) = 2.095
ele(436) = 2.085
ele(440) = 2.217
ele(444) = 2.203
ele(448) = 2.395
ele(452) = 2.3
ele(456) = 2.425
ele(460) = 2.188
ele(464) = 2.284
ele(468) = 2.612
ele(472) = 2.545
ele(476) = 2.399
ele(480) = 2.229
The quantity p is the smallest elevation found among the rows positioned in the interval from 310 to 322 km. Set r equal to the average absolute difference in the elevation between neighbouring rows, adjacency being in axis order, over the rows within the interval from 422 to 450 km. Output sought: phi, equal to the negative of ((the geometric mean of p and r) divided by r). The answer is -3.7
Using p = 1.68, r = 0.121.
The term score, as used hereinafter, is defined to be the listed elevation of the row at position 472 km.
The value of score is 2.545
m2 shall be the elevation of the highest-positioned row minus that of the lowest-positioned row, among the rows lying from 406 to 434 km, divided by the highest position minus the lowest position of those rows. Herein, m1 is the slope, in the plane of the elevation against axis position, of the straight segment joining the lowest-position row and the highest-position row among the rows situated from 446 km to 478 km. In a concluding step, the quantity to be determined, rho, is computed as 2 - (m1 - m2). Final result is 2.002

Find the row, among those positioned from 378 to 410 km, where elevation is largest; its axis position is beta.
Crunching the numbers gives 384 km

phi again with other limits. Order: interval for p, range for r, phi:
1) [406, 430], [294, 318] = -4.3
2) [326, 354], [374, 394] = -4.0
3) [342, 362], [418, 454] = -4.1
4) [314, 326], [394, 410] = -4.0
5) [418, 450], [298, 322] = -4.2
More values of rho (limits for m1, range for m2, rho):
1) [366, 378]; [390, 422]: 2.009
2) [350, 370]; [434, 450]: 2.032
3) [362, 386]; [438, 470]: 2.002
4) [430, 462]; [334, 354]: 2.016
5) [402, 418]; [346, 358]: 1.978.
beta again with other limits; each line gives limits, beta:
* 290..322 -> 296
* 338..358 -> 344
